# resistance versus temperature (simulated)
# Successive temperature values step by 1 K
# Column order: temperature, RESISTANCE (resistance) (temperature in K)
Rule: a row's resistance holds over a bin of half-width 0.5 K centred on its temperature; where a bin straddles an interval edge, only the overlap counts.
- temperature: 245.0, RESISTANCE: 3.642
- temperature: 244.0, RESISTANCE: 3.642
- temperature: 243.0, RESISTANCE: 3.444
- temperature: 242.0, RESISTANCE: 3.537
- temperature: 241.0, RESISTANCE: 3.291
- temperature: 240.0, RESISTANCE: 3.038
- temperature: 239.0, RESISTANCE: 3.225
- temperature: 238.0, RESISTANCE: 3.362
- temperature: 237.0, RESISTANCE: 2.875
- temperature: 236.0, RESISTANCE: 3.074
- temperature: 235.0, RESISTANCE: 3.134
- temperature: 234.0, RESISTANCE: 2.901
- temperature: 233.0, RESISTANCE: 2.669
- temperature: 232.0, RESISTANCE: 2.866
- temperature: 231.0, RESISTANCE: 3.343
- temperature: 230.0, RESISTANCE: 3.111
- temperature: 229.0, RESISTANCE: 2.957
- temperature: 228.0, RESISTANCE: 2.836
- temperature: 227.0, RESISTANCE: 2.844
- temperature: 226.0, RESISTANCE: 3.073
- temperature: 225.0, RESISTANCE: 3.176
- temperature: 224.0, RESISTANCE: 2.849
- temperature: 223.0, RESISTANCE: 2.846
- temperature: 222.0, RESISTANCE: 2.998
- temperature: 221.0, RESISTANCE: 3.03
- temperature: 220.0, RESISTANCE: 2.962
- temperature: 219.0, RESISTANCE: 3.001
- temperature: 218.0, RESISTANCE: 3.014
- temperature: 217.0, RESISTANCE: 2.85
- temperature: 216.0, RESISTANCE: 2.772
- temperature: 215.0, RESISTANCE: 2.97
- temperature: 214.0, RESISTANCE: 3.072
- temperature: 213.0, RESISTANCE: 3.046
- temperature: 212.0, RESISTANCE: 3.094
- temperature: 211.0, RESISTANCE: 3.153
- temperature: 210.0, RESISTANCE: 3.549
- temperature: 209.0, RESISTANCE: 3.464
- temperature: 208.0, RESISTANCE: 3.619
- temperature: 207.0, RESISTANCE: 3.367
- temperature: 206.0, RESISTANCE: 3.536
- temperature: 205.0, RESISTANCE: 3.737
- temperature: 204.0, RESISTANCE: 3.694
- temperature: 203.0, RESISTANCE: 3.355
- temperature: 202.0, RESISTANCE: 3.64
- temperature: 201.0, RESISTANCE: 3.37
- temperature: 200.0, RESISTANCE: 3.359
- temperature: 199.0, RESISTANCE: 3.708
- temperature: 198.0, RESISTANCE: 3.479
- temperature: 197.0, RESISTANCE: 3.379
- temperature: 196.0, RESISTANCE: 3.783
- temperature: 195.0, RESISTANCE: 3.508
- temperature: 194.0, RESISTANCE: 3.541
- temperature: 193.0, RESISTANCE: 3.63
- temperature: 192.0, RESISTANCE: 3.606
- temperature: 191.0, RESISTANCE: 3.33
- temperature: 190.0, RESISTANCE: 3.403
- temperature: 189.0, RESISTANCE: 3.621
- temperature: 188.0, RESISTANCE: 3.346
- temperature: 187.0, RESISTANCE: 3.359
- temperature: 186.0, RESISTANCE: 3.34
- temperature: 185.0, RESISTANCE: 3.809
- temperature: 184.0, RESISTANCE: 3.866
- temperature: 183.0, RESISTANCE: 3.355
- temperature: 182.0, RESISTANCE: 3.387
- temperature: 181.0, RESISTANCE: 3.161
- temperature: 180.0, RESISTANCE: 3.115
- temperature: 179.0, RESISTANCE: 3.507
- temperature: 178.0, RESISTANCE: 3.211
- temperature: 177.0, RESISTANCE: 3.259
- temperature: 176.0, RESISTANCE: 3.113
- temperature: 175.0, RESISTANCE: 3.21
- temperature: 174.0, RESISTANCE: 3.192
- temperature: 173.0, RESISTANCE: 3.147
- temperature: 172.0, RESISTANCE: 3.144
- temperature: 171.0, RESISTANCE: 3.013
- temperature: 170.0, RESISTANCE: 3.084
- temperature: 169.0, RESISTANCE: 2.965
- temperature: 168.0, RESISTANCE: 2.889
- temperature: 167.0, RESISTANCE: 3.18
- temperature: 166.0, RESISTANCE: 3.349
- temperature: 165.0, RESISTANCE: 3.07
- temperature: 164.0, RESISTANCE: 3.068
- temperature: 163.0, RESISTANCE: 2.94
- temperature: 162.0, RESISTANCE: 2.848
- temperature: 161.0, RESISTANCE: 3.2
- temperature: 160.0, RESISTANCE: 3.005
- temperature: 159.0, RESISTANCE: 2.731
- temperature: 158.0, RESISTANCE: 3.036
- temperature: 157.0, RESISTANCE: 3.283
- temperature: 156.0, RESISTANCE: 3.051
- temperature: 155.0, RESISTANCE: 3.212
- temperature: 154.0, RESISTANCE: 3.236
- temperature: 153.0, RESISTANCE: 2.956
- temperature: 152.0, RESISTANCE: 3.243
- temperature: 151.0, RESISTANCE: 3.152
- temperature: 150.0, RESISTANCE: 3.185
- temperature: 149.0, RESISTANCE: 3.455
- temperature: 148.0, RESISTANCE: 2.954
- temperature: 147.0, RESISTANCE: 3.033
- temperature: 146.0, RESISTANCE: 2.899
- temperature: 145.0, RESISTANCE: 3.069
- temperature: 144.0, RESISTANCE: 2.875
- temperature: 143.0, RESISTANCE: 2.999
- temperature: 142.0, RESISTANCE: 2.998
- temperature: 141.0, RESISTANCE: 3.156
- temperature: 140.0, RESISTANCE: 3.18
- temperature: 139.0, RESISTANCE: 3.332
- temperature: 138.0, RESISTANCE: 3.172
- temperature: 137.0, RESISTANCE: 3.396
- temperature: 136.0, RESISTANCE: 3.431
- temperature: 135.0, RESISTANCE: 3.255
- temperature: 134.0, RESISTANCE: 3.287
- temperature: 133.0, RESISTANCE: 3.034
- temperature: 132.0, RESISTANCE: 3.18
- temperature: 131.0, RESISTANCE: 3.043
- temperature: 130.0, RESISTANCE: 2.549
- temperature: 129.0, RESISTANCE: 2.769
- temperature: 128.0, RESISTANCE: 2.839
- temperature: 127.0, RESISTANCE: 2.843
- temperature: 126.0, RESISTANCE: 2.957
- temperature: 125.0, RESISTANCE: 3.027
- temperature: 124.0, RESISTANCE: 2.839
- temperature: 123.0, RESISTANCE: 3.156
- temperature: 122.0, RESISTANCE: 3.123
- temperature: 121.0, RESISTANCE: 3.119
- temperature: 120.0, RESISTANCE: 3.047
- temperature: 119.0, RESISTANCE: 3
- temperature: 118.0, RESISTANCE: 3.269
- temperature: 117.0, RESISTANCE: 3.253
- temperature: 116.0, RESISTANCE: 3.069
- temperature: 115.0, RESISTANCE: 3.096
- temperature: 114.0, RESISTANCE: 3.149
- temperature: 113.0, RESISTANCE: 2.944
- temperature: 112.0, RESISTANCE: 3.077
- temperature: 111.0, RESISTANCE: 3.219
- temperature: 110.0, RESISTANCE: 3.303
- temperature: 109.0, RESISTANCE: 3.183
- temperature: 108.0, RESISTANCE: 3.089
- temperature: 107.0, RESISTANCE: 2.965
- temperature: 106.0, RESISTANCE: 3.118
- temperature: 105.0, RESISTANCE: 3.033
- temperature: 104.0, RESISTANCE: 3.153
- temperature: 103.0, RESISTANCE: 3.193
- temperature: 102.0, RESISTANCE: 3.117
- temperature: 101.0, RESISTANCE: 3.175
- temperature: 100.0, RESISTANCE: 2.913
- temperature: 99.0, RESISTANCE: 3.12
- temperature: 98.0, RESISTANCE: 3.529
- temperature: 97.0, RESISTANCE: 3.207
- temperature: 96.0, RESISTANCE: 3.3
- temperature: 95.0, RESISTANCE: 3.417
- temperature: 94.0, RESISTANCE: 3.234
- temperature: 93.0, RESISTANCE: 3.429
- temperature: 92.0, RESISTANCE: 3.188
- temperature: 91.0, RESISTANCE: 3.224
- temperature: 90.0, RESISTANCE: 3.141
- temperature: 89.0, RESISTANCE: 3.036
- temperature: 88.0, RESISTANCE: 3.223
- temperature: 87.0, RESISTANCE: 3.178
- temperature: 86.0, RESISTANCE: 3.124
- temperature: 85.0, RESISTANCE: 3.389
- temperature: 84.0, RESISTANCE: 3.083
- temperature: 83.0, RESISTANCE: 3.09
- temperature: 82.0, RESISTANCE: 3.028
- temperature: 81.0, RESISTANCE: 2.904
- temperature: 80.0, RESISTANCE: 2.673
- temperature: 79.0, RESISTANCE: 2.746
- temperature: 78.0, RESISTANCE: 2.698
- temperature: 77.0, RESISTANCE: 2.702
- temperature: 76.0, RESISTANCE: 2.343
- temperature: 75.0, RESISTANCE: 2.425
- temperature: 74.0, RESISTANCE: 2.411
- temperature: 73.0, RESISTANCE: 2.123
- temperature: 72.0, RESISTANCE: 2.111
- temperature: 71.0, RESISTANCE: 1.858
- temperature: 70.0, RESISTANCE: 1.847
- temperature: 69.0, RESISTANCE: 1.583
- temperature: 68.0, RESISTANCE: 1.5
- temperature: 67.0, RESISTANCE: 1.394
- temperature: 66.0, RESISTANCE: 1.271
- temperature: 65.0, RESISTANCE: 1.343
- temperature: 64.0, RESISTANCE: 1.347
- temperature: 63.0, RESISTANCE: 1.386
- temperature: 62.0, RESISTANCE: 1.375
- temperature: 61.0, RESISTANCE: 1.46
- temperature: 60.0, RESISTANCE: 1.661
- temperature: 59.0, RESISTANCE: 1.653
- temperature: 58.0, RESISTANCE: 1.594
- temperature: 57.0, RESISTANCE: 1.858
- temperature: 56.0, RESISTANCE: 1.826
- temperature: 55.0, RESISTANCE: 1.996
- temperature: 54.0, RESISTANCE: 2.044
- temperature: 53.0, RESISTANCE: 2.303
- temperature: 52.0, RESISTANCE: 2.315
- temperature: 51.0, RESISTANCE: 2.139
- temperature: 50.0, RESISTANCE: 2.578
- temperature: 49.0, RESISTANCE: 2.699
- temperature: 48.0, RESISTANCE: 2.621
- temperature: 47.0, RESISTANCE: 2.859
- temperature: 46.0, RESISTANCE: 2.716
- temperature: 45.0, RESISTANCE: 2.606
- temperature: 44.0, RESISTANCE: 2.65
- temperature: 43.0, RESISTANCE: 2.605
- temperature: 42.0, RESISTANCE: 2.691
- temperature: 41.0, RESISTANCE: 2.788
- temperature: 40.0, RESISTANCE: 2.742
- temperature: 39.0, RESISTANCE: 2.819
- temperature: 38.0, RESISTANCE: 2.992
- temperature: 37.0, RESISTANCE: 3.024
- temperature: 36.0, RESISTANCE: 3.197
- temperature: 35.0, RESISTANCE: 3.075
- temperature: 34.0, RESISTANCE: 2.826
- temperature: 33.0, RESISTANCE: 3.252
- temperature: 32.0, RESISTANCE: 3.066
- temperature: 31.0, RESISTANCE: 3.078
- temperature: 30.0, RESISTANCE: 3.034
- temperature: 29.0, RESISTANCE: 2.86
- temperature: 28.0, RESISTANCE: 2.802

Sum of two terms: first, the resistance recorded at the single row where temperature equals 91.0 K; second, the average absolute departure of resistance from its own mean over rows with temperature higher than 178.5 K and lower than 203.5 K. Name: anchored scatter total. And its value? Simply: 3.38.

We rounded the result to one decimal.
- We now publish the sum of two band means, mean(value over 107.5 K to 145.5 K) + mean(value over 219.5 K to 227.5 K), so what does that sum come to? 6.1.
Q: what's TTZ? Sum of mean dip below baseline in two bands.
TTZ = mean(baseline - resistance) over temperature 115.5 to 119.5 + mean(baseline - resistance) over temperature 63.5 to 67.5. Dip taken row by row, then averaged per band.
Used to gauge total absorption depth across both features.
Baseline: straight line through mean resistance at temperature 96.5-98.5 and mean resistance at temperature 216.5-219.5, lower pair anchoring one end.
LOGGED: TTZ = 2.3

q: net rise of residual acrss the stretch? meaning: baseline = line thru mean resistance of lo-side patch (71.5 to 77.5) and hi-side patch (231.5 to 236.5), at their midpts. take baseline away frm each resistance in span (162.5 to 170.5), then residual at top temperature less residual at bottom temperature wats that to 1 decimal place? 0.1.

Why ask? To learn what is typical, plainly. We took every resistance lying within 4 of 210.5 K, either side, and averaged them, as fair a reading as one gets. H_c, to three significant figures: 3.30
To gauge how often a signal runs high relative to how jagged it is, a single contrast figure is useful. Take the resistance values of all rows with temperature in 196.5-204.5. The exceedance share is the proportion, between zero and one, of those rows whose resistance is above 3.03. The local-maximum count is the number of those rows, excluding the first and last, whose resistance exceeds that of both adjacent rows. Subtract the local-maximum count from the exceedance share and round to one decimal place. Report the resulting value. -1.0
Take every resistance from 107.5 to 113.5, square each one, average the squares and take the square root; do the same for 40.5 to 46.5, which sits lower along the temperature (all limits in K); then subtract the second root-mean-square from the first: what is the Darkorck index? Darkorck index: 0.46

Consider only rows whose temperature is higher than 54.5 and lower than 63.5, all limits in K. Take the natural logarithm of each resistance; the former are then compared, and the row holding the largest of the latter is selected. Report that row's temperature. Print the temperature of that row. 55.0 K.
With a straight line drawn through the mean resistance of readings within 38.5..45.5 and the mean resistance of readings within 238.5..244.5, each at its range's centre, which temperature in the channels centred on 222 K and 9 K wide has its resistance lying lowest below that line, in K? 224.0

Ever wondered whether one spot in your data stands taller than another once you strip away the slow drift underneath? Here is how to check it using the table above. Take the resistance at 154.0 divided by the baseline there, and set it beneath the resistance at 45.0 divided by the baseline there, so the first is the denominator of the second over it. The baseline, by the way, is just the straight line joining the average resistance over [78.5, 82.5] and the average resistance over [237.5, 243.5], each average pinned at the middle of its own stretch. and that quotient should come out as 0.90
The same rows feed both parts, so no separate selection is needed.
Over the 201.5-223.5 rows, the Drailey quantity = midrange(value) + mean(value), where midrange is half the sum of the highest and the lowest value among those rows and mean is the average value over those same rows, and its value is 6.5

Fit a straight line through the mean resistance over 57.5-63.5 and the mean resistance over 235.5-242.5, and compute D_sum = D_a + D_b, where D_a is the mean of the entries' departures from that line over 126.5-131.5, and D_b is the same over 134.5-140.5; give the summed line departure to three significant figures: 1.69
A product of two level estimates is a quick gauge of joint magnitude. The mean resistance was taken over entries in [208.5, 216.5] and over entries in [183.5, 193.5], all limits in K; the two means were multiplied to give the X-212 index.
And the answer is 11.1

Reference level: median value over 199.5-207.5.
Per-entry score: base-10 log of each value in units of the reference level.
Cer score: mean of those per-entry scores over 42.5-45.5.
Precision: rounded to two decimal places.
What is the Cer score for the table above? -0.12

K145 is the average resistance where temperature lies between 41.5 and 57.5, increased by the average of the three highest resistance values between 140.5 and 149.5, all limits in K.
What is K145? 5.63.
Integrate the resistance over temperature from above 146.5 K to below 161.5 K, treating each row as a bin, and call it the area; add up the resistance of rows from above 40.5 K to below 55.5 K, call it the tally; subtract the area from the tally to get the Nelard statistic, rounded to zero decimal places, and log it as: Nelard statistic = -9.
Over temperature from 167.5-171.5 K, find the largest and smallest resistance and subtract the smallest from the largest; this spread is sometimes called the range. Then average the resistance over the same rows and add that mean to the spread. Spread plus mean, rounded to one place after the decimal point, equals 3.2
